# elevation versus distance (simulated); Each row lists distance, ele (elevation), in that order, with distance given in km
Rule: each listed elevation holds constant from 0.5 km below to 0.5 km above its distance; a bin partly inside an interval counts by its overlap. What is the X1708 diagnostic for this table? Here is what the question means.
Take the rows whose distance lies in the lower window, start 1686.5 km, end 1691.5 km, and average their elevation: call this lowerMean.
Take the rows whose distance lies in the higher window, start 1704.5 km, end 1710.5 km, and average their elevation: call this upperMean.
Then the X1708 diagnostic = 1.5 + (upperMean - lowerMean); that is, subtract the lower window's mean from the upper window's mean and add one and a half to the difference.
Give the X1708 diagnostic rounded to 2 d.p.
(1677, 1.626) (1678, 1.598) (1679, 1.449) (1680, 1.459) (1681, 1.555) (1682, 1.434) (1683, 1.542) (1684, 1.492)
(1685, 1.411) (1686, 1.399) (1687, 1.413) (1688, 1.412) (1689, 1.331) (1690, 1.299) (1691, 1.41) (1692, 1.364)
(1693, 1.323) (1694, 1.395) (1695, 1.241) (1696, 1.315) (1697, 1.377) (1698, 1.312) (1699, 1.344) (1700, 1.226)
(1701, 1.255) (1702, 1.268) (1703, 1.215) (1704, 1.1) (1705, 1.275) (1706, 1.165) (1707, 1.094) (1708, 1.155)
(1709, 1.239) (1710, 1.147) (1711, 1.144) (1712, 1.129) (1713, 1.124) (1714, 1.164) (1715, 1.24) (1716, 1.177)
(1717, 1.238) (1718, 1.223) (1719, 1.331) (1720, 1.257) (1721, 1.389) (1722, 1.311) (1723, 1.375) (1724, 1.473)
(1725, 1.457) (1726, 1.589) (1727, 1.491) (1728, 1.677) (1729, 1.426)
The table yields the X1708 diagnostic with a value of 1.31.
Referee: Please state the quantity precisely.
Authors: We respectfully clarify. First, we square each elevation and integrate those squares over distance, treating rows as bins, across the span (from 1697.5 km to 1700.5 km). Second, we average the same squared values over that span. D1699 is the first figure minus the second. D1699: 3.35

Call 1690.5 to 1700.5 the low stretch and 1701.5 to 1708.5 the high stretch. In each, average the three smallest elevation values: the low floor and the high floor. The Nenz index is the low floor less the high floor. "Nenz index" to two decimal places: 0.14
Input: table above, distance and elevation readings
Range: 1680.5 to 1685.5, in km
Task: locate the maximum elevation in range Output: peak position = 1681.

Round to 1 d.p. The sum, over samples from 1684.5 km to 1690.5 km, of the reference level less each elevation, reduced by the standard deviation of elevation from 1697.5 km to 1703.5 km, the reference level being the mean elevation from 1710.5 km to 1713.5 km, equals -1.5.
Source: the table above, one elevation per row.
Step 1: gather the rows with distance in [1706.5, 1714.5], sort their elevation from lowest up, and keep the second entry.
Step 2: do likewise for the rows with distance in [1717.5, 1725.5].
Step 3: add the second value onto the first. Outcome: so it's 2.38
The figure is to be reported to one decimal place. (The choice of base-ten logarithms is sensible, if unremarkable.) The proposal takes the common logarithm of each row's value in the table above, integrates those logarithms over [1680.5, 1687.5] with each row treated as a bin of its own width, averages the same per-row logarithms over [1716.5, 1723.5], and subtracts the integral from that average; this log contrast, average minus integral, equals -1.0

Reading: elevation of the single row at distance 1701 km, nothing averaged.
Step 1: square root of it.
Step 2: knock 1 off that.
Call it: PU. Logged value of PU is 0.120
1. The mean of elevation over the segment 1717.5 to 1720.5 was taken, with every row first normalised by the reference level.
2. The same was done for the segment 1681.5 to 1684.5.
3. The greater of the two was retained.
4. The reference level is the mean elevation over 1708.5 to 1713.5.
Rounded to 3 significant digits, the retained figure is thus 1.29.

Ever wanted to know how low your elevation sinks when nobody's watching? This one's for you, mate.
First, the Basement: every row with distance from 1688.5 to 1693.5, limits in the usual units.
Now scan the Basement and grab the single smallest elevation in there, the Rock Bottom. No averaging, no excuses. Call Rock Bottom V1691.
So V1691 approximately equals 1.299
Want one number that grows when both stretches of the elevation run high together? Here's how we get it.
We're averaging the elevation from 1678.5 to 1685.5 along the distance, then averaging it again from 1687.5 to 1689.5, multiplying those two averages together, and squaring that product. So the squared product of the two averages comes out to 4.11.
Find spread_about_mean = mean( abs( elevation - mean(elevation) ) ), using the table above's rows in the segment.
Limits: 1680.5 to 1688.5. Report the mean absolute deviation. 0.054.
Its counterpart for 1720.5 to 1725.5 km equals 0.051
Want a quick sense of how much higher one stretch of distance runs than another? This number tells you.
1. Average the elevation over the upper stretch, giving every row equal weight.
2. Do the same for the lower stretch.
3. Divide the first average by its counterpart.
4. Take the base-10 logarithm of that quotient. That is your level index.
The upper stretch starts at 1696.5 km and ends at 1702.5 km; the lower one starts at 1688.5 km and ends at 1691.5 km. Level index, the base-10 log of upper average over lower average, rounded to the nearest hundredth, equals -0.02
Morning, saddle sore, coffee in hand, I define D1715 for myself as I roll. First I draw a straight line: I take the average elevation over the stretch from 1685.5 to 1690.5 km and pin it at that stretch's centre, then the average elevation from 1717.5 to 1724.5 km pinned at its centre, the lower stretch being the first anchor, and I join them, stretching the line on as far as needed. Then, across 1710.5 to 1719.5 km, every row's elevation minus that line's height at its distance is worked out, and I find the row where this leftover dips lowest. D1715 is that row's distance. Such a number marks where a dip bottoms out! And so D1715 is 1713 km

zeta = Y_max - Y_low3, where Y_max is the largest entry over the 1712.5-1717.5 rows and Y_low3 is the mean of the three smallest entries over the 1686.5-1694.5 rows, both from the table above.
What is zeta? -0.08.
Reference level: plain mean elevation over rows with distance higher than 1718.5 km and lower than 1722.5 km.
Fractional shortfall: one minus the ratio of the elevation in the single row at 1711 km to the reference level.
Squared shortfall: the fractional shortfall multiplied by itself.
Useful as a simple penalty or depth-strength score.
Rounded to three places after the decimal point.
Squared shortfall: 0.018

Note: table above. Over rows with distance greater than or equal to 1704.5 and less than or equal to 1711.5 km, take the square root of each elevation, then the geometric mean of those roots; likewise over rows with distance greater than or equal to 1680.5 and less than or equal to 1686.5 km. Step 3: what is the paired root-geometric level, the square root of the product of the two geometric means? 1.15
